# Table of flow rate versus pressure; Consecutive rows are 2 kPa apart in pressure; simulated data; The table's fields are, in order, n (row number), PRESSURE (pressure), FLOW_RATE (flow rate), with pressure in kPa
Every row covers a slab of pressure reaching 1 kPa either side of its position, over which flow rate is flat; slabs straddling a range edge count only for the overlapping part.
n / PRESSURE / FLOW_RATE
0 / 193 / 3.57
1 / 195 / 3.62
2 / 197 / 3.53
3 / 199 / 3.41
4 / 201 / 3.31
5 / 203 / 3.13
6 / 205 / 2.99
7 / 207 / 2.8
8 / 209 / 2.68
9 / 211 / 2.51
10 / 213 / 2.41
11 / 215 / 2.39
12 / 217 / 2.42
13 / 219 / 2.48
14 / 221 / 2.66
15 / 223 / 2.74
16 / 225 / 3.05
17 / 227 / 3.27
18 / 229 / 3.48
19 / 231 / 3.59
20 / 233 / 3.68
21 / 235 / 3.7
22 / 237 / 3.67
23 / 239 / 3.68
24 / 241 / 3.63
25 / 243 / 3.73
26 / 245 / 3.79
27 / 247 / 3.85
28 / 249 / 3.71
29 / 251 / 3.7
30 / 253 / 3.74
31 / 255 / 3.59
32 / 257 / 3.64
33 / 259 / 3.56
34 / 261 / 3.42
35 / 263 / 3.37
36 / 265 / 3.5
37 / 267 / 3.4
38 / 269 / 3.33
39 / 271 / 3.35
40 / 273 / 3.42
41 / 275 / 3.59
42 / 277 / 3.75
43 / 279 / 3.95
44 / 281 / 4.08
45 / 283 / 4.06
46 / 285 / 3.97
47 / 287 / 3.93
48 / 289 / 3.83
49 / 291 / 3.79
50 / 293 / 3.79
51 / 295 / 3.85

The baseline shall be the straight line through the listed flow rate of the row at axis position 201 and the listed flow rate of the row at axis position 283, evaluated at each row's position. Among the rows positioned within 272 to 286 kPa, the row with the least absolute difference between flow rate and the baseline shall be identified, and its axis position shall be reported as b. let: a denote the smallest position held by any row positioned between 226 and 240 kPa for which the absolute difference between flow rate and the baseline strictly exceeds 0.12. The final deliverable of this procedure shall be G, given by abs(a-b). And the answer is 56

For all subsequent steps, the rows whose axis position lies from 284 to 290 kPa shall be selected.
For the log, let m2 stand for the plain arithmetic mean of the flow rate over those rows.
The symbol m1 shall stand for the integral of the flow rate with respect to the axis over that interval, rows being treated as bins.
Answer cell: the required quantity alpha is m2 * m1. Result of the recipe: 92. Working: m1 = 23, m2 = 3.9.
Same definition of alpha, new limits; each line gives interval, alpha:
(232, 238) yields 81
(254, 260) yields 78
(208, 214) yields 39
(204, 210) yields 48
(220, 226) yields 48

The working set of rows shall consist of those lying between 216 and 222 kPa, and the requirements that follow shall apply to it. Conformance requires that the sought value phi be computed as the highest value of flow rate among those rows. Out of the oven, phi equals 2.66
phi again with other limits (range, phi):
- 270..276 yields 3.59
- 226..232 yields 3.59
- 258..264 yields 3.56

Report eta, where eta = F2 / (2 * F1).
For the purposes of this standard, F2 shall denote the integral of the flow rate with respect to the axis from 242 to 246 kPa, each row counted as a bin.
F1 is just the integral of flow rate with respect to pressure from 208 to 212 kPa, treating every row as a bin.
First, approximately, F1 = 10.4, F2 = 15.0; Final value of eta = 0.72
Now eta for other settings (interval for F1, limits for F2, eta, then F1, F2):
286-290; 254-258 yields 0.47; 15.5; 14.5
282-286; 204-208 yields 0.36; 16.1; 11.6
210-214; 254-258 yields 0.73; 9.8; 14.5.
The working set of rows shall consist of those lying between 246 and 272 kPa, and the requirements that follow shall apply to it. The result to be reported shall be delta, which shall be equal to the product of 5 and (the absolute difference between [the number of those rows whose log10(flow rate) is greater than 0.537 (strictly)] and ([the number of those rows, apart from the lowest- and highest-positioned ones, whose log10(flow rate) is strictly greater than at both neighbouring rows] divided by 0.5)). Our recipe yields 10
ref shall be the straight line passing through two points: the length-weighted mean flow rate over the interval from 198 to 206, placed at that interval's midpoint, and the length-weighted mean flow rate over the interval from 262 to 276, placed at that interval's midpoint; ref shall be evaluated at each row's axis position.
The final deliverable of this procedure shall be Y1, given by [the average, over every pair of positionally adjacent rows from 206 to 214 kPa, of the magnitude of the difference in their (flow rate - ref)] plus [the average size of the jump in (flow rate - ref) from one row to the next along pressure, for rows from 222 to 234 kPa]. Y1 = 0.32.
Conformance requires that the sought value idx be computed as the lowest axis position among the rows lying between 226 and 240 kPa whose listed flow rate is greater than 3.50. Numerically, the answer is 231 kPa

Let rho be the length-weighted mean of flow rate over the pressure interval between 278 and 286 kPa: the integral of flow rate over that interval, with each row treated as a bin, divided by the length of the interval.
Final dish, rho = 4.0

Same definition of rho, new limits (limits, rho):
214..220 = 2.4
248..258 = 3.7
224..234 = 3.4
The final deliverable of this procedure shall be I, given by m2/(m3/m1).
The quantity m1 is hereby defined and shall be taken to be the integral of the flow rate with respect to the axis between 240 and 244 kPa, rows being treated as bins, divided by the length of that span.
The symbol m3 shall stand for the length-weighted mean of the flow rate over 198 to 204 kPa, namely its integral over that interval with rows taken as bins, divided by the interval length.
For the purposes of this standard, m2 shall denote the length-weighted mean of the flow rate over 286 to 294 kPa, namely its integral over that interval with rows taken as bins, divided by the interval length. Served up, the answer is 4.3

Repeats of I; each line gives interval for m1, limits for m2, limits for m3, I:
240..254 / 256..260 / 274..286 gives 3.4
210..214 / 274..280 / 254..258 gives 2.6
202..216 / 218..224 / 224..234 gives 2.1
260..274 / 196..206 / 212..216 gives 4.6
